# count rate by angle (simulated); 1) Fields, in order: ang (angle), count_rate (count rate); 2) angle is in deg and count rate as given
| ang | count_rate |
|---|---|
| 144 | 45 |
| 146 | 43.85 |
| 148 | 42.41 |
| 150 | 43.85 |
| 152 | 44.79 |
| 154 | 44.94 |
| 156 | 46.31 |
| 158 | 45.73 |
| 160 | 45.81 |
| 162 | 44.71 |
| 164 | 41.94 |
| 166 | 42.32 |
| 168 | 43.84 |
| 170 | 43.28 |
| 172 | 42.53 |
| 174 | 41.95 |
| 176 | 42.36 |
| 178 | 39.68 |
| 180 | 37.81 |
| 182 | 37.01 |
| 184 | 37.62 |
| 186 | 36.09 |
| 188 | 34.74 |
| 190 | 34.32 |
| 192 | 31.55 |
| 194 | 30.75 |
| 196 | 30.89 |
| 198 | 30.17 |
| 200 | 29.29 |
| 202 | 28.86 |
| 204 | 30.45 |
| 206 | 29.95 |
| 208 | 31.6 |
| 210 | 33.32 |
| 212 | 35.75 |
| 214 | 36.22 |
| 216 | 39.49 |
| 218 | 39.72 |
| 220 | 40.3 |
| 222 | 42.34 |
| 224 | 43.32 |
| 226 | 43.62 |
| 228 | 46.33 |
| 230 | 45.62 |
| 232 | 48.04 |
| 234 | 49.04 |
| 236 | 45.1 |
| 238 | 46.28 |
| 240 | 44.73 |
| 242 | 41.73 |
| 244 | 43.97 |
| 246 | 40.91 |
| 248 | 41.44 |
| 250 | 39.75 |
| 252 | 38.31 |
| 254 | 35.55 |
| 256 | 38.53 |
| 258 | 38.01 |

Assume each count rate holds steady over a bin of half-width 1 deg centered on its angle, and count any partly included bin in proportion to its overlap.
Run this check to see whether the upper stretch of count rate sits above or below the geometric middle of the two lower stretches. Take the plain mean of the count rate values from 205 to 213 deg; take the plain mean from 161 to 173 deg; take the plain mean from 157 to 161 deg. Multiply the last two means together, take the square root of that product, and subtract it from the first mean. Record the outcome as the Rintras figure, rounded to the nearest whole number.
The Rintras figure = -12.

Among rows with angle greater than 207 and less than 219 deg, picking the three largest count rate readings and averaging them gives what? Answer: 38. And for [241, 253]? 42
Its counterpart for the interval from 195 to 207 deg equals 31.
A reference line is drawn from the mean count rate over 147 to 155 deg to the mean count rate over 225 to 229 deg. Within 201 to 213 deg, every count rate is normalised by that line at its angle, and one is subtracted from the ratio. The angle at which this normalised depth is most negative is 202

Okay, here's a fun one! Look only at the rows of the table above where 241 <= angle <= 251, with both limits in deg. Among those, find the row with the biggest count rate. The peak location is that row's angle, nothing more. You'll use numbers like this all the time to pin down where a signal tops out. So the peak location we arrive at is 244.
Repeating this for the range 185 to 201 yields 186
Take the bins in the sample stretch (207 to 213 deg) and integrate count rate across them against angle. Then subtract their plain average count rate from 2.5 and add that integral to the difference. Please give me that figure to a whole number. 170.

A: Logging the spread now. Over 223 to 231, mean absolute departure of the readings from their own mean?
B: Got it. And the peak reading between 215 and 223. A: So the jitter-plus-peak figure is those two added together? 44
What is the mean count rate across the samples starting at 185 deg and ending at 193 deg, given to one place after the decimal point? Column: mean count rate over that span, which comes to 34.2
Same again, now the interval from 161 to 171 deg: 43.2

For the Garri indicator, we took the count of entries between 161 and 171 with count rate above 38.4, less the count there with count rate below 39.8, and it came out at 5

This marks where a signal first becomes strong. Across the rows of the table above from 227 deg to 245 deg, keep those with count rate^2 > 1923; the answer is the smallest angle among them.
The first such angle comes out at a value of 228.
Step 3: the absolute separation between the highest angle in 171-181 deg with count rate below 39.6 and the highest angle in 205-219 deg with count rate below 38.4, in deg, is 34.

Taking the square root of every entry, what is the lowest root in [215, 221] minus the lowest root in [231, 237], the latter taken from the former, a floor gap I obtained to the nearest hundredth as -0.43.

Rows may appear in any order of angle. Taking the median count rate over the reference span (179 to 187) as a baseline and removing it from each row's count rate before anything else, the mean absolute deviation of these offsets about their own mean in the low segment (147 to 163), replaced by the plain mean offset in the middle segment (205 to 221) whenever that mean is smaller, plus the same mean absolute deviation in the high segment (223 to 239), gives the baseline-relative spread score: 0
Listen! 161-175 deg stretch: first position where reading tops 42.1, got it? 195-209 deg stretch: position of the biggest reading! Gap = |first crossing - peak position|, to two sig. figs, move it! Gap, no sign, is 46 deg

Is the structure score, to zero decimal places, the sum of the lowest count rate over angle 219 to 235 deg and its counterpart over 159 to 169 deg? 82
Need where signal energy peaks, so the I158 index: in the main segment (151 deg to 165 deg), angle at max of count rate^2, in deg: 156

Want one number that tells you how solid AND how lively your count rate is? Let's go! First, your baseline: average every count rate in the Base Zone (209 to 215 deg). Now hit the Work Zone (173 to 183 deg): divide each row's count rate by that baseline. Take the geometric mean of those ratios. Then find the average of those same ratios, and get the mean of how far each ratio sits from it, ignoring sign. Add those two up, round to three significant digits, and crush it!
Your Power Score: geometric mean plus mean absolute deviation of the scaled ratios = 1.19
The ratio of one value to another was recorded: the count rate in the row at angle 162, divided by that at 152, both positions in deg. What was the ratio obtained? 1.00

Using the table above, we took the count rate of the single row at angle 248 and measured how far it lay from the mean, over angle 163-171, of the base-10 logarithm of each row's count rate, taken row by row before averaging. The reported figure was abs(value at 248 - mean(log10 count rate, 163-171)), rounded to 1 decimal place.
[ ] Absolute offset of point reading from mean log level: 39.8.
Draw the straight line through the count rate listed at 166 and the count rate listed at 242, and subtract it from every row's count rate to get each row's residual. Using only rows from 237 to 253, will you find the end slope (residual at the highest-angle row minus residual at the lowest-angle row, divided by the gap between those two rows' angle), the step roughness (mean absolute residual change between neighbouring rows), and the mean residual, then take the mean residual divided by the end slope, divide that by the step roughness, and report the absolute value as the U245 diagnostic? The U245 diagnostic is 0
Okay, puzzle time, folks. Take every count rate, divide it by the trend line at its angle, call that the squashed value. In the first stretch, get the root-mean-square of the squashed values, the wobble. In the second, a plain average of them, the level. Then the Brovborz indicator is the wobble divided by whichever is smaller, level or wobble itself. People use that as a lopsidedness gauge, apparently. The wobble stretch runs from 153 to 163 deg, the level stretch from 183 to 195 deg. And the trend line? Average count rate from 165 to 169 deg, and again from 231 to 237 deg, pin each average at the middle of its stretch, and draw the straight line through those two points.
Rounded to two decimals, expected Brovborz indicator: 1.39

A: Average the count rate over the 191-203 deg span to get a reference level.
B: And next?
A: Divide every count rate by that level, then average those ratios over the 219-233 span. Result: 1.46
